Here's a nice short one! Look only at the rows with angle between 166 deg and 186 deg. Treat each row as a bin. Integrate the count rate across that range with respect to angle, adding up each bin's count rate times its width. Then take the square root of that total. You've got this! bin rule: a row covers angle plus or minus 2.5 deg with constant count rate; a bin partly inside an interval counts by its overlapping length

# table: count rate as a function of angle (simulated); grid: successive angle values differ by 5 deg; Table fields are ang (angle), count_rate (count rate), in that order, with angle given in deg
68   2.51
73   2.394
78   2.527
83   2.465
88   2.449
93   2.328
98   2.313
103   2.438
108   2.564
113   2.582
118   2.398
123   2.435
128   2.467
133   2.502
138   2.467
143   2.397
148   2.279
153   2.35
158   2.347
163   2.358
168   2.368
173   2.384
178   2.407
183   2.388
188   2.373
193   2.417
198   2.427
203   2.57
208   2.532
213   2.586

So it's 6.9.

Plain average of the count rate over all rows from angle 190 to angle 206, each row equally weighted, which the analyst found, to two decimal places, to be 2.47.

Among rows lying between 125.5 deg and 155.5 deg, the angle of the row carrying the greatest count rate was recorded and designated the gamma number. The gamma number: 133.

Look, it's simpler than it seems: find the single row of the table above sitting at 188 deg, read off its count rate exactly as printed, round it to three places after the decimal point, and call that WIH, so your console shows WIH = 2.373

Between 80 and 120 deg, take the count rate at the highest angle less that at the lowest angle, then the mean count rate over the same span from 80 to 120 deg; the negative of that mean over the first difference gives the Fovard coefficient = 36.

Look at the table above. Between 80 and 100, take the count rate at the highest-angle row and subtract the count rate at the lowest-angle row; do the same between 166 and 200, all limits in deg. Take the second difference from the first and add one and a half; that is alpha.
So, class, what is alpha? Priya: 1.29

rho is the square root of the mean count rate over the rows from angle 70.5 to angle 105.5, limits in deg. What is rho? 1.55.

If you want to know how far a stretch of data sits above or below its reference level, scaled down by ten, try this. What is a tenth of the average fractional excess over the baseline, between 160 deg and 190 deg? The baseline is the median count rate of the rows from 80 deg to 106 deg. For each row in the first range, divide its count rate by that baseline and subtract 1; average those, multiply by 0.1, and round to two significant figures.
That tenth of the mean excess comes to -0.0024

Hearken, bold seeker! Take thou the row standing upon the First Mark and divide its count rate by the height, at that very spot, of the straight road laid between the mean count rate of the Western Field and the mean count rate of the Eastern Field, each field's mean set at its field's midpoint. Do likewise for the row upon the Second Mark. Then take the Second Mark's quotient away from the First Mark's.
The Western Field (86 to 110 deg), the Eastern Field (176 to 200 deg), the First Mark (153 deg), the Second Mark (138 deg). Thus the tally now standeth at -0.05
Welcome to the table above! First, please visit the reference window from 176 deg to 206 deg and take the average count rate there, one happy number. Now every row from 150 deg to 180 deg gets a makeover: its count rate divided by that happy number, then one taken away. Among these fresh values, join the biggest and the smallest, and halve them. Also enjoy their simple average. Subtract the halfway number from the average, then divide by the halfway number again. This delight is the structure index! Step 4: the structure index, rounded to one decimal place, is 0.2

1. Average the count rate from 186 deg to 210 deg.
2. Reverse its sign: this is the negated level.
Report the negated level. -2.46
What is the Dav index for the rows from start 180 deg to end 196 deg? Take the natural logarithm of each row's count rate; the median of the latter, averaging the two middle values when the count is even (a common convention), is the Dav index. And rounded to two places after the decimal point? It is 0.87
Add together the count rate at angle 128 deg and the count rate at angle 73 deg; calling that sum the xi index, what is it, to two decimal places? 4.86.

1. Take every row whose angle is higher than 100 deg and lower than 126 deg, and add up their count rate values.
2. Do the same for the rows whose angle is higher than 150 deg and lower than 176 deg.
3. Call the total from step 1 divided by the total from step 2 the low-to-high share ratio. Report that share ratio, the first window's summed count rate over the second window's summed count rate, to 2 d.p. 1.05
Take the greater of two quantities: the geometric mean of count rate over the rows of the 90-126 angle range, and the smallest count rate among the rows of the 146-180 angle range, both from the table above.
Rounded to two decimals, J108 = 2.43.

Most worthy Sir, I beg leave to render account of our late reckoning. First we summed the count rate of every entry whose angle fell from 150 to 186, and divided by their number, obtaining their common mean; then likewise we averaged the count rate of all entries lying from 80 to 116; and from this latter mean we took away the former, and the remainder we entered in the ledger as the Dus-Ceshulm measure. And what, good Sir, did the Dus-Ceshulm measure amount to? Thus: 0.08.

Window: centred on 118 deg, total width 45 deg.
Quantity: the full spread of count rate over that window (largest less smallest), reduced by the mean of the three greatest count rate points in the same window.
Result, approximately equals -2.28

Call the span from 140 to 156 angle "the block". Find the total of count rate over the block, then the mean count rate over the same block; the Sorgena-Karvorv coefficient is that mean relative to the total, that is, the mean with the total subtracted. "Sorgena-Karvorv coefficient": -4.68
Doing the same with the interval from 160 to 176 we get -4.74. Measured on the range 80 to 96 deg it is -4.83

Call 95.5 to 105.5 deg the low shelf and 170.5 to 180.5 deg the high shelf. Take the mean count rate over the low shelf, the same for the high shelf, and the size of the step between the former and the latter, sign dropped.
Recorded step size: 0.020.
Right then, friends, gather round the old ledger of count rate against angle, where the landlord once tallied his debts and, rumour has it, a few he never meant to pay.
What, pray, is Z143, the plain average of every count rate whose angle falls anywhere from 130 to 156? 2.40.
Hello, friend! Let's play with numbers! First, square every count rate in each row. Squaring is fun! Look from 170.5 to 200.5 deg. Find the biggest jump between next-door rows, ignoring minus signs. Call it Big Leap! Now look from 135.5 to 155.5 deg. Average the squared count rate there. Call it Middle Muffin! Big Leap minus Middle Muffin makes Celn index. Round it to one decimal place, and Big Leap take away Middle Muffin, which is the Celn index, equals -5.4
